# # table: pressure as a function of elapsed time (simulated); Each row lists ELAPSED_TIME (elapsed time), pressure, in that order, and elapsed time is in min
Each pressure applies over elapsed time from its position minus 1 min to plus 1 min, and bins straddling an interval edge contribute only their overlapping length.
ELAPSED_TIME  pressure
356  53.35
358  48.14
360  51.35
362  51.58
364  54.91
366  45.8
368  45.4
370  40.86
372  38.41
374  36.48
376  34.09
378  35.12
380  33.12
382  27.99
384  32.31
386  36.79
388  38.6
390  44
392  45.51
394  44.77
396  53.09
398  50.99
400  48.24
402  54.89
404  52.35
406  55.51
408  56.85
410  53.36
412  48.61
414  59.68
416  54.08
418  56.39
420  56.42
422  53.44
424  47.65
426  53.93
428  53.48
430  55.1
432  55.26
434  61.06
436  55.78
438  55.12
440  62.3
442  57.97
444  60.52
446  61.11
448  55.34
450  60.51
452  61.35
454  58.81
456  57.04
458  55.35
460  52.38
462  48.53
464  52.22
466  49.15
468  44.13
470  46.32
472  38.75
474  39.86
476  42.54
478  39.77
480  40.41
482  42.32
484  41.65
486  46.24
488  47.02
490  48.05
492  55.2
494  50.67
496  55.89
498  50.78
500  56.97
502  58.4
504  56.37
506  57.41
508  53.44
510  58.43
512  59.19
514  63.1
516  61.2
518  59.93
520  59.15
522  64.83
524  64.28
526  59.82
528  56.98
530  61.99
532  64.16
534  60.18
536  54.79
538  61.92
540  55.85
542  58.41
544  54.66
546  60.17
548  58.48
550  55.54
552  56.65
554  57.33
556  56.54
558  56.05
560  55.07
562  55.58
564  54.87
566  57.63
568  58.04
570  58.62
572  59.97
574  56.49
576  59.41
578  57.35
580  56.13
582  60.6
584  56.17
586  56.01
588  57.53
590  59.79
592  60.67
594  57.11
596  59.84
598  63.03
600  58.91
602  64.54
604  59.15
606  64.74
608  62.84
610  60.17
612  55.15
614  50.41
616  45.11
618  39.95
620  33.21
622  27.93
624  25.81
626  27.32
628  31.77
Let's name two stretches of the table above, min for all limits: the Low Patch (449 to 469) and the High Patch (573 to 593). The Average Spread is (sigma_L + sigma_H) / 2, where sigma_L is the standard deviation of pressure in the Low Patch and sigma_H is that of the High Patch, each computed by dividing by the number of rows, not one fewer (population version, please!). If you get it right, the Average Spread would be 3.6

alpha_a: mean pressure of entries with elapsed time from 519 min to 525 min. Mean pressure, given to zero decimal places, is 63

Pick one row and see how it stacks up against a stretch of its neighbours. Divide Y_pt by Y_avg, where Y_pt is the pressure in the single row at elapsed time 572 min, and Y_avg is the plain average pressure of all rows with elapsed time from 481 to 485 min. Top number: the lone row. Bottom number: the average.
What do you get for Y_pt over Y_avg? 1.43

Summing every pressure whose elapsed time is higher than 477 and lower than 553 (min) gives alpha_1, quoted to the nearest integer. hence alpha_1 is 2110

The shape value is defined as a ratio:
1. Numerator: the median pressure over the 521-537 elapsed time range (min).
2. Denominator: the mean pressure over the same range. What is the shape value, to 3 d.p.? 1.003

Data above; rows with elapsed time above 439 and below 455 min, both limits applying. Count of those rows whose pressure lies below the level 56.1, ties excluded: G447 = 1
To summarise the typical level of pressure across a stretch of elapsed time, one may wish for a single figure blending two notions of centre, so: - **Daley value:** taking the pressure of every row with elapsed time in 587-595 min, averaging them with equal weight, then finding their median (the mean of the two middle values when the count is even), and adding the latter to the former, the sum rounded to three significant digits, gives 117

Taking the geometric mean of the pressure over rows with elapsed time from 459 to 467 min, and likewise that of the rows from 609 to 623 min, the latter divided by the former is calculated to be 0.9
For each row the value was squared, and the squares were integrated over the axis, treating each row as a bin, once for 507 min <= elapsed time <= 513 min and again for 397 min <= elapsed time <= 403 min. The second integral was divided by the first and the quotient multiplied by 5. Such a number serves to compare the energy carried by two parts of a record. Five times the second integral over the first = 4.1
